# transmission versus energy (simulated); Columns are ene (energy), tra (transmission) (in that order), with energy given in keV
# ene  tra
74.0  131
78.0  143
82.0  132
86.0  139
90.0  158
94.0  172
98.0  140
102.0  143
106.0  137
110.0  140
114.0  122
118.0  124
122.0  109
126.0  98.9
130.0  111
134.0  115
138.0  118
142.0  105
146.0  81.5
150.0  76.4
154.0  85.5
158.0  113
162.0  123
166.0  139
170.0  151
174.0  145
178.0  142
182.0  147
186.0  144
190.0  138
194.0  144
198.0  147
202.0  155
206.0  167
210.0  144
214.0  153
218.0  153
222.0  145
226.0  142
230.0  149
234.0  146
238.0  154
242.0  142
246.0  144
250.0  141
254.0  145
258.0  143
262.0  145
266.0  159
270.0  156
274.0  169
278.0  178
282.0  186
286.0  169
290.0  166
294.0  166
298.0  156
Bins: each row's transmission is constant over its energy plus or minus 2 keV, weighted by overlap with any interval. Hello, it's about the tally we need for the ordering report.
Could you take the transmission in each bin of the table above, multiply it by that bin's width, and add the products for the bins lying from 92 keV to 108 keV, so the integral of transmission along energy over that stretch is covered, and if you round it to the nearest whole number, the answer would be 2368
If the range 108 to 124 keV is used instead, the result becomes 1980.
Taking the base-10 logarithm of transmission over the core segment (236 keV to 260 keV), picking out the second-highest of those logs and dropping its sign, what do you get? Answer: 2.16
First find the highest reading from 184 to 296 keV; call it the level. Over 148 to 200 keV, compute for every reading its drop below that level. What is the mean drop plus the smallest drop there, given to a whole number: 91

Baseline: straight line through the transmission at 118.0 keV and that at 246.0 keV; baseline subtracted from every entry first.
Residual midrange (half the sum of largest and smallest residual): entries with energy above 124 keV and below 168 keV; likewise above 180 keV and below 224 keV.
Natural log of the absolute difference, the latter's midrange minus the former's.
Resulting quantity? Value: 3.7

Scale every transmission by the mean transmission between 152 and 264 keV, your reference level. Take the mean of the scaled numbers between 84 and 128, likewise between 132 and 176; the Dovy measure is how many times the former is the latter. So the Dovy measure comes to 1.18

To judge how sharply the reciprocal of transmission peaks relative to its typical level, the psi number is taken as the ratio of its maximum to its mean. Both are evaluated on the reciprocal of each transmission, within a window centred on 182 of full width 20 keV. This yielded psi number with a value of 1.04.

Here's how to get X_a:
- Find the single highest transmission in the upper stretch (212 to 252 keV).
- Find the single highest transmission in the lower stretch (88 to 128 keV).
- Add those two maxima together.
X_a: 326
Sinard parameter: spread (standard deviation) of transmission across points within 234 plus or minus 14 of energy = 4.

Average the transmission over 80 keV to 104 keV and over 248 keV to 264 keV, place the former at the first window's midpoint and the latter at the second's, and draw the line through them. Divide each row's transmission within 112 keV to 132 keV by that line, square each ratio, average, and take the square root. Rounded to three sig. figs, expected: 0.773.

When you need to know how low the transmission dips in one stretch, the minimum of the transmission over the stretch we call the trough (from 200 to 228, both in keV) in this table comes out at 142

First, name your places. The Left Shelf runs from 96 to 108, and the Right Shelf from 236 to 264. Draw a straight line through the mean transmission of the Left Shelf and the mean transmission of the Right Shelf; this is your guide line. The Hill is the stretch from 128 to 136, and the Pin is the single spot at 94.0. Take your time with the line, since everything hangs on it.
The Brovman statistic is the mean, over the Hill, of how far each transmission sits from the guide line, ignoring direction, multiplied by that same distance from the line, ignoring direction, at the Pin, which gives 903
